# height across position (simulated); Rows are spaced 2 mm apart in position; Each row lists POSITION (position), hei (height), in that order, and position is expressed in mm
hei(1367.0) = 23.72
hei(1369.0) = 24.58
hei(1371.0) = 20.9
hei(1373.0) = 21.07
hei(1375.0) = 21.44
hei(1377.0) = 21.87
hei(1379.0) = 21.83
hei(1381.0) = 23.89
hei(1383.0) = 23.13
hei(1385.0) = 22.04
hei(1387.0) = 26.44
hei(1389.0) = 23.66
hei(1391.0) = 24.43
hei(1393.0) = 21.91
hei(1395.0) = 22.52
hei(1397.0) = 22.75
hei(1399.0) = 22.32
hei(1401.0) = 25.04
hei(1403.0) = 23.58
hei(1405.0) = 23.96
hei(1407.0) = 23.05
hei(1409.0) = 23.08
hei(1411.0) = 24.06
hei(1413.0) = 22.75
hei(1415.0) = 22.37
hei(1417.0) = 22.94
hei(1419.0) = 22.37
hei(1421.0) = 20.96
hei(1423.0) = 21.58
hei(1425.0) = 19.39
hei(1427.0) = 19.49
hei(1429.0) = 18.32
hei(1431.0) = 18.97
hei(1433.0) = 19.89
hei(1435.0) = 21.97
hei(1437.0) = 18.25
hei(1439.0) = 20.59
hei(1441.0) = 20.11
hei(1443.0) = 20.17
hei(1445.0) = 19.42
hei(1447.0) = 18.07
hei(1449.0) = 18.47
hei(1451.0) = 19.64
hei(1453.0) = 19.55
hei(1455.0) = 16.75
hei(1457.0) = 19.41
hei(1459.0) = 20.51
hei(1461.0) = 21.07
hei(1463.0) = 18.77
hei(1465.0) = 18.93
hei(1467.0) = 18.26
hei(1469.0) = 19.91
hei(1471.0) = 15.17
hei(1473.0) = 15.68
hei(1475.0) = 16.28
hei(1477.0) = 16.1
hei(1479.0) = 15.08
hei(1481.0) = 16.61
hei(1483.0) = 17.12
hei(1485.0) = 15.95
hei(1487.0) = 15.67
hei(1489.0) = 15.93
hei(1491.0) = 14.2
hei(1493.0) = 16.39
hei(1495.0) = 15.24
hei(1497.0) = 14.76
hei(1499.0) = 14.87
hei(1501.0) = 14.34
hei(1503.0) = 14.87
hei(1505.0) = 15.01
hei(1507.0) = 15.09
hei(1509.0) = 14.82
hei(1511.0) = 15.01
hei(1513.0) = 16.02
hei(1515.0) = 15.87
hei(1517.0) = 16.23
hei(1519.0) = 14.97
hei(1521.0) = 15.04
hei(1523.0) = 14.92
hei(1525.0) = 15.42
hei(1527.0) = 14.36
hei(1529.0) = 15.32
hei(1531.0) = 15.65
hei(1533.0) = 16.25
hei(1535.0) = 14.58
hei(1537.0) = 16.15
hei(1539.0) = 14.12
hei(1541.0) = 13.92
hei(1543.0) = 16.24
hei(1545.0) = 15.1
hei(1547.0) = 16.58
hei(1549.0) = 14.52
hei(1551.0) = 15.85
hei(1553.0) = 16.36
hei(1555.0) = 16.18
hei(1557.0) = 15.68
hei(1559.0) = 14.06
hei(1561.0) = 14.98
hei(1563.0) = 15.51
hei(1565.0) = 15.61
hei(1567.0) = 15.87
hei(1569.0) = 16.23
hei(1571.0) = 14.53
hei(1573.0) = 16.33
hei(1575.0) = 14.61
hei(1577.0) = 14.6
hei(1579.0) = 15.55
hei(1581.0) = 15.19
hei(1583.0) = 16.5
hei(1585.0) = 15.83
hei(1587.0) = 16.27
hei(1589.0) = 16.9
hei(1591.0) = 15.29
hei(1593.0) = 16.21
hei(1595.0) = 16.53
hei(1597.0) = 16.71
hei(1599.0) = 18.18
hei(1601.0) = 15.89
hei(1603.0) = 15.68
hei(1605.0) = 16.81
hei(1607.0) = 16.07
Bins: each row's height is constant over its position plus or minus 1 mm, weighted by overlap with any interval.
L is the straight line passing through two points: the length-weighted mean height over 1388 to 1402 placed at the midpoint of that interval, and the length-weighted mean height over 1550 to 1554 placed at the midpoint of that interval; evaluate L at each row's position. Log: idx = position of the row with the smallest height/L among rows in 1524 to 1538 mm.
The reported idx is 1527.0 mm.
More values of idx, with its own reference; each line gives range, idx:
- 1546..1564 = 1559.0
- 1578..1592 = 1581.0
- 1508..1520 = 1509.0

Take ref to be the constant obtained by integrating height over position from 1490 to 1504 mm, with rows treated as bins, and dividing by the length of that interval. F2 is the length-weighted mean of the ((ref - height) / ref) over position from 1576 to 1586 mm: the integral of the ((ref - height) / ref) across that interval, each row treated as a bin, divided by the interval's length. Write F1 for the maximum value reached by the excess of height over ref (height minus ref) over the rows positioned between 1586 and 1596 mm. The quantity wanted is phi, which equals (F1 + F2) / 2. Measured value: 0.95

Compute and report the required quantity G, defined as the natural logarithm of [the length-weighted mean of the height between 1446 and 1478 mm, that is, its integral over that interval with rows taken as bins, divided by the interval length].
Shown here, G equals 2.91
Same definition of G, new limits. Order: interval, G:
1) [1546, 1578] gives 2.74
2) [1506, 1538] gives 2.73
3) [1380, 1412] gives 3.16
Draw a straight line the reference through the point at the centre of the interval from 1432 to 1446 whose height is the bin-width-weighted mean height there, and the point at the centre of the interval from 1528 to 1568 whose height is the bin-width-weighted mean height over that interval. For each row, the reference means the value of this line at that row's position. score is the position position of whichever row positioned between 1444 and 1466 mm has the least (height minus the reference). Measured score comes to 1455.0 mm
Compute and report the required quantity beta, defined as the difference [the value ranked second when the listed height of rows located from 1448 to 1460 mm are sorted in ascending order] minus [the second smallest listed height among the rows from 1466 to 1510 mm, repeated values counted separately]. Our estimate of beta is 4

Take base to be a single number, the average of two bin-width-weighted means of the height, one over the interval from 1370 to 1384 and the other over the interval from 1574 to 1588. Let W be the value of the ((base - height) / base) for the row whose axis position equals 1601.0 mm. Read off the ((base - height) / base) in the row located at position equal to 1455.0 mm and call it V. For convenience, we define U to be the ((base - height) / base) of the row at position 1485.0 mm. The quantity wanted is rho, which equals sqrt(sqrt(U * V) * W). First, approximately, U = 0.15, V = 0.11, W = 0.15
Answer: 0.139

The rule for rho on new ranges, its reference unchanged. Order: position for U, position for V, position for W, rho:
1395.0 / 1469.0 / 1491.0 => 0.164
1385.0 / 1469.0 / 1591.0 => 0.138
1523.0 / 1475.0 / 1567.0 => 0.159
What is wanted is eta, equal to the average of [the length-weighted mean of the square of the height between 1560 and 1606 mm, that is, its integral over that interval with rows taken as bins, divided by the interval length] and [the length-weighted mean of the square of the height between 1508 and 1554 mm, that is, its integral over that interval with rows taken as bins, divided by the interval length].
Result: 245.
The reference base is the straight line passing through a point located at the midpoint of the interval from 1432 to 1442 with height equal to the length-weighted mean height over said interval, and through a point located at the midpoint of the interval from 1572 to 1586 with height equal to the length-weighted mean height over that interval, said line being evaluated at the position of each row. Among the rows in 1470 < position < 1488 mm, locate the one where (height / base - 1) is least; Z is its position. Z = 1471.0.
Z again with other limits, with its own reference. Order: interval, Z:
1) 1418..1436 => 1429.0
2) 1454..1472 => 1471.0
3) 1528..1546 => 1541.0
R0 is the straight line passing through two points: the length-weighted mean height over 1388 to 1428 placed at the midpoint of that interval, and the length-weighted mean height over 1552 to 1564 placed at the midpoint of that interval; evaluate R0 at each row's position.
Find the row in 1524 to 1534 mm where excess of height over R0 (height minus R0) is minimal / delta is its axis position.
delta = 1527.0 mm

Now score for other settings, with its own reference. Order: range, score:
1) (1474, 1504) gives 1491.0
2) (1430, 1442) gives 1437.0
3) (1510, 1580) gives 1511.0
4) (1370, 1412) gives 1371.0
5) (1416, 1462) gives 1455.0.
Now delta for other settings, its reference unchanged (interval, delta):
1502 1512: 1503.0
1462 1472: 1471.0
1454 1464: 1455.0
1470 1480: 1471.0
